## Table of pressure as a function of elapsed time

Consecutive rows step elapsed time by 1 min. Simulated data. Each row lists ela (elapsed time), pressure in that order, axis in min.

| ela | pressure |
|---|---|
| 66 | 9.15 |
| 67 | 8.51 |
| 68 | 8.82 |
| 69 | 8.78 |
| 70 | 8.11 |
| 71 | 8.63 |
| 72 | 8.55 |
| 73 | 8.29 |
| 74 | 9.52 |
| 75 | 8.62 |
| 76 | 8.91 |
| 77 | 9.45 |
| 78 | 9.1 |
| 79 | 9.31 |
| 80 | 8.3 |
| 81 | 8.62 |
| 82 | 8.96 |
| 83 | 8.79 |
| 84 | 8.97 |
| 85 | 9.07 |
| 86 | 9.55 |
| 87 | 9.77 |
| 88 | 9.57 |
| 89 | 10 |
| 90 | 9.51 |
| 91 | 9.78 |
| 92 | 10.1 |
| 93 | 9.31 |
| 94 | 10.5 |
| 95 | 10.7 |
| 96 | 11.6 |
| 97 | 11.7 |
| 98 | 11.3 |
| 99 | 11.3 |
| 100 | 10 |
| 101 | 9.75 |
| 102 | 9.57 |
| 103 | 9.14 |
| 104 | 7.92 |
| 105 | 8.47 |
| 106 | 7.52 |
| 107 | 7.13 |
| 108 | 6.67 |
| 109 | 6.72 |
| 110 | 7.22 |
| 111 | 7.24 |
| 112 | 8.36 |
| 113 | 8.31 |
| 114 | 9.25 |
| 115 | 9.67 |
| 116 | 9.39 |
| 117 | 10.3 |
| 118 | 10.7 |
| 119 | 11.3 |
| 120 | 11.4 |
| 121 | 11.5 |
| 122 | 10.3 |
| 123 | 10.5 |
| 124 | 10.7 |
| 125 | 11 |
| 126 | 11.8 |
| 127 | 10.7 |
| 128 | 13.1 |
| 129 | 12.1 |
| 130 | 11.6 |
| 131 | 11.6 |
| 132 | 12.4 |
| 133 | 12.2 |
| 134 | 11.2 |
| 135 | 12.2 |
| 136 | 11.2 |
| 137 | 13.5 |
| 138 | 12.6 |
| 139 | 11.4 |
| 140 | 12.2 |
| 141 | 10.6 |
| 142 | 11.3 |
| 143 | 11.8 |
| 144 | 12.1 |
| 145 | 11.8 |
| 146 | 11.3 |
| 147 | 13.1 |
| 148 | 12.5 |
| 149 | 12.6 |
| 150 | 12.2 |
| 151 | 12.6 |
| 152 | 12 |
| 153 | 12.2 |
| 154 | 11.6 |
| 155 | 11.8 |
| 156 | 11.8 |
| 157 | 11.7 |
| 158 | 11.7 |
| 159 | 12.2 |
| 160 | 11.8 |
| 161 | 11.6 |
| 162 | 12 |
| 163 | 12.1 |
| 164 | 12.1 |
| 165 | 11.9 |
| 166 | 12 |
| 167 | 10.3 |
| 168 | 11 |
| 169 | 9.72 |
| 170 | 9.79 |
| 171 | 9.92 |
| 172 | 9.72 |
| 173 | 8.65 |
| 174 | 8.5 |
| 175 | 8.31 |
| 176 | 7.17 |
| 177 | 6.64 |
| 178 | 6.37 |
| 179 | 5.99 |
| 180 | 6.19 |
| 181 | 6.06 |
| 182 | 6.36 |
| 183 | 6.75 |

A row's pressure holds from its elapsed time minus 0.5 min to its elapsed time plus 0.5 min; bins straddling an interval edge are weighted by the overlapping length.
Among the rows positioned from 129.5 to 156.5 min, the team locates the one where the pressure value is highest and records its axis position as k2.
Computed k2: 137 min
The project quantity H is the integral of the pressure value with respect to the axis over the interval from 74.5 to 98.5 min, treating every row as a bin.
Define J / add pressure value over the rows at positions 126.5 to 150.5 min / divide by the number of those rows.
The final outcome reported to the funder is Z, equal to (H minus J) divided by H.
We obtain 0.948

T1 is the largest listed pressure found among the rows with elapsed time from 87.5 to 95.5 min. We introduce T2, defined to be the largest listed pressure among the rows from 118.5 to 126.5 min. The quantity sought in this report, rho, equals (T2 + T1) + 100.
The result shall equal 122.5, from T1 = 10.7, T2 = 11.8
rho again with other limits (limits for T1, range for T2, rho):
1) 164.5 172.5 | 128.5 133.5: 124.4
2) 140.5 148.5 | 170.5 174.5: 123.0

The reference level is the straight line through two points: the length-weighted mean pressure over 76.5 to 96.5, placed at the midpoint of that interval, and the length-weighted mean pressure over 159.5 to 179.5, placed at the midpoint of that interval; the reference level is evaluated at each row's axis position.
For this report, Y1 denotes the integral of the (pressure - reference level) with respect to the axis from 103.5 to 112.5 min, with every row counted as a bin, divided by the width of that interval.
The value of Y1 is -2.1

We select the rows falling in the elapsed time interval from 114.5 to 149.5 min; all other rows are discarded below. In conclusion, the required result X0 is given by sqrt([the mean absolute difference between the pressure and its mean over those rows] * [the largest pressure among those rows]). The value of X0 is 3.2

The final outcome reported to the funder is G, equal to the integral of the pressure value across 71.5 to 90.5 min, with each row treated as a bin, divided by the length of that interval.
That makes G 9.1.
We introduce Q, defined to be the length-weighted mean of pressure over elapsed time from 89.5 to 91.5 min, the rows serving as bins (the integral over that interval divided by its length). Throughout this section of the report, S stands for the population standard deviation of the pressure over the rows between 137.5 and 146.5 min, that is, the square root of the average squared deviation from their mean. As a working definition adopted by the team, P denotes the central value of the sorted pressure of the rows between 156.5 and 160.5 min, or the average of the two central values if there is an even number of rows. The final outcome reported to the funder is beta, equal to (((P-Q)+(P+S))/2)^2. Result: 52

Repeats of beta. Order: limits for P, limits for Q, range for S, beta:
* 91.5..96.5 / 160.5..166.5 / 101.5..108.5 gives 25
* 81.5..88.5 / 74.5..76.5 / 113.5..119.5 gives 26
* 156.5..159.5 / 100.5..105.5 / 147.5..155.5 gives 55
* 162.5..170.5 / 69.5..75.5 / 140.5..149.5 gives 56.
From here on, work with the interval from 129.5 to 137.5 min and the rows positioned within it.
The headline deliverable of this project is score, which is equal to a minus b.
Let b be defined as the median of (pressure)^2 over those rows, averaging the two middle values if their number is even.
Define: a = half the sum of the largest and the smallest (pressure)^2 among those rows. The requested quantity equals 12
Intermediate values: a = 154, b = 142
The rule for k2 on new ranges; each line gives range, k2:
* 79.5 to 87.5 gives 87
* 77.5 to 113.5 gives 97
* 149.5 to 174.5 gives 151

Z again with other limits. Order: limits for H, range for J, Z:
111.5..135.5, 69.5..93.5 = 0.965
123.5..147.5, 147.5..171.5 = 0.959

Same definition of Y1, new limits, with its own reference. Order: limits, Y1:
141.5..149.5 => 2.4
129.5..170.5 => 2.1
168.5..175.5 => -0.6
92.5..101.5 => 1.1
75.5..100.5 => 0.2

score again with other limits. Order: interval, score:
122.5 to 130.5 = 13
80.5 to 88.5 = 4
